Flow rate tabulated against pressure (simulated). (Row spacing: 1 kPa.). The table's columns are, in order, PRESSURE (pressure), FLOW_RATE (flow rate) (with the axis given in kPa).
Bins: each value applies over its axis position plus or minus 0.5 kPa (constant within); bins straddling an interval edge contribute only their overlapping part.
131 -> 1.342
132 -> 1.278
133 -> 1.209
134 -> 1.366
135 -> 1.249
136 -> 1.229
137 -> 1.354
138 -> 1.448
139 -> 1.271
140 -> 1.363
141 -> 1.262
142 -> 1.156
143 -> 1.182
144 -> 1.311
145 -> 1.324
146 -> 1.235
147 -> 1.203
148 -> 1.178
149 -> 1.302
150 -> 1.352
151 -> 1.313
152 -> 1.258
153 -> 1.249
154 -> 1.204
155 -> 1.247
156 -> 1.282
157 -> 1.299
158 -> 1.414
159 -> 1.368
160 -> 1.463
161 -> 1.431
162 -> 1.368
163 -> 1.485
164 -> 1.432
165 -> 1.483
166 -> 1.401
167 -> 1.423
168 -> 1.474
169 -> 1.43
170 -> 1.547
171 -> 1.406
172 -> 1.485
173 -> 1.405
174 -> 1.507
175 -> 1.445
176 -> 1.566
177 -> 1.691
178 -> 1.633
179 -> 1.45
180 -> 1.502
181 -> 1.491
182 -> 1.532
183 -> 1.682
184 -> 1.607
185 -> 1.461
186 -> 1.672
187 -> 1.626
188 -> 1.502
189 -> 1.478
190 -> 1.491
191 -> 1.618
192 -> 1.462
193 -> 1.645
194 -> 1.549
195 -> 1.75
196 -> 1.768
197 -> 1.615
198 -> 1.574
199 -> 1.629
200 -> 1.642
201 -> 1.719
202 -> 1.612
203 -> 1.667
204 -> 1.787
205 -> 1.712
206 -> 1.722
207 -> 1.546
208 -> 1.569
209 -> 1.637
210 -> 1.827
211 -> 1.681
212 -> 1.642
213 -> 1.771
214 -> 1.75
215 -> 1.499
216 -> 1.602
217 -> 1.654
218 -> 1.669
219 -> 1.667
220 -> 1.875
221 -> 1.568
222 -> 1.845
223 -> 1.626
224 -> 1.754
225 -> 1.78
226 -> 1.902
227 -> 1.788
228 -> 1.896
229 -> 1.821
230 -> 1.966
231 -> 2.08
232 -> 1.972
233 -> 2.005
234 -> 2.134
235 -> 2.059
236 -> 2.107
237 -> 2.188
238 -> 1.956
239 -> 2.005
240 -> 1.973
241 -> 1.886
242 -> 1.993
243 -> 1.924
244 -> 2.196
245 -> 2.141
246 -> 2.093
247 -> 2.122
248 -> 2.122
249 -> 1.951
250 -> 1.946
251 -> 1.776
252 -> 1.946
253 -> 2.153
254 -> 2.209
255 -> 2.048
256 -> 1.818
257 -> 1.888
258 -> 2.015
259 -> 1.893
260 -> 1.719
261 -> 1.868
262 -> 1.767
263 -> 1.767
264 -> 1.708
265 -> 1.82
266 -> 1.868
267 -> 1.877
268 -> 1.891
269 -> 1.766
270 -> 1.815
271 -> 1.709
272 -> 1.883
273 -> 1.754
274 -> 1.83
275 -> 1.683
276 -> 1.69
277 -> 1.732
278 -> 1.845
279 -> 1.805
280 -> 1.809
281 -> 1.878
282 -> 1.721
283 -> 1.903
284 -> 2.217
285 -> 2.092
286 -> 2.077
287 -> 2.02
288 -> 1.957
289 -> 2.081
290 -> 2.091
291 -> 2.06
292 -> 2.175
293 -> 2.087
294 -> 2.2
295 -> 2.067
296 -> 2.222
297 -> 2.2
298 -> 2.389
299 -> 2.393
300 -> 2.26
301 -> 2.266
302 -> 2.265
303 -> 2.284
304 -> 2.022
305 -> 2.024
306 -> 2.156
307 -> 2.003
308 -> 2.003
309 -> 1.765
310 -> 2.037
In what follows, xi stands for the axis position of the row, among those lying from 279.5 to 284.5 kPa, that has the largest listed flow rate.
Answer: 284 kPa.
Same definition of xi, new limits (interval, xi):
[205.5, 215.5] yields 210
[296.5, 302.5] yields 299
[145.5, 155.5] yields 150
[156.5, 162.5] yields 160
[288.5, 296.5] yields 296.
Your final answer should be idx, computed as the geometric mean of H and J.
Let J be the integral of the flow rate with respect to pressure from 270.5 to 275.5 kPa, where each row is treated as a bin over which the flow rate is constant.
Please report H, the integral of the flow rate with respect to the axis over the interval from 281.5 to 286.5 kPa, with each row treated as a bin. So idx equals 9.4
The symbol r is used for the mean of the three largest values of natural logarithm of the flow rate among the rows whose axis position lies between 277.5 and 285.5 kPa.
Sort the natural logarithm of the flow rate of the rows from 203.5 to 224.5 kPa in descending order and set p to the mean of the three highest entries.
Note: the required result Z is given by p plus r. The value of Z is 1.34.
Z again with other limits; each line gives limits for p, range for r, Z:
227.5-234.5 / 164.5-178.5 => 1.22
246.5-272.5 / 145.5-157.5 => 1.05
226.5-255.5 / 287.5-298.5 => 1.61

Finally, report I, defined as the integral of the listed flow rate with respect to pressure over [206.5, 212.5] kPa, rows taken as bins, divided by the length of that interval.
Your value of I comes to 1.7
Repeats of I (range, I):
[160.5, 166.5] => 1.4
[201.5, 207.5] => 1.7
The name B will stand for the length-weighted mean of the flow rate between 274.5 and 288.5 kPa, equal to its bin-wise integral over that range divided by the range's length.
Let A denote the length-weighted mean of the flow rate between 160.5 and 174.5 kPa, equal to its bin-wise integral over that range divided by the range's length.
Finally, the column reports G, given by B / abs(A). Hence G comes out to 1.30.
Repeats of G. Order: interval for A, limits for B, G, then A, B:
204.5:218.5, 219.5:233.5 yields 1.11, 1.7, 1.85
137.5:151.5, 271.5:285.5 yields 1.44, 1.3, 1.85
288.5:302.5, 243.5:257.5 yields 0.92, 2.2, 2.03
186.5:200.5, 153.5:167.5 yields 0.86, 1.6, 1.38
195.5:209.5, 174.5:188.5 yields 0.94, 1.7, 1.56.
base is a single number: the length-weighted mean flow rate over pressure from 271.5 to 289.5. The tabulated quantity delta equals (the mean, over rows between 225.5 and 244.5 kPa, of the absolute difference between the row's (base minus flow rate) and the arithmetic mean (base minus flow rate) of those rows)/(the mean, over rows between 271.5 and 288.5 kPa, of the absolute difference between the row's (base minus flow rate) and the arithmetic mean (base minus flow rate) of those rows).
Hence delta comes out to 0.74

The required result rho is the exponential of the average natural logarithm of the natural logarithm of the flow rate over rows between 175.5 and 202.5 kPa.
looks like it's 0.46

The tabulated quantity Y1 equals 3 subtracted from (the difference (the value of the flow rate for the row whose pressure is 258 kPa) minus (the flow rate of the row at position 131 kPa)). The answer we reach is -2.3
